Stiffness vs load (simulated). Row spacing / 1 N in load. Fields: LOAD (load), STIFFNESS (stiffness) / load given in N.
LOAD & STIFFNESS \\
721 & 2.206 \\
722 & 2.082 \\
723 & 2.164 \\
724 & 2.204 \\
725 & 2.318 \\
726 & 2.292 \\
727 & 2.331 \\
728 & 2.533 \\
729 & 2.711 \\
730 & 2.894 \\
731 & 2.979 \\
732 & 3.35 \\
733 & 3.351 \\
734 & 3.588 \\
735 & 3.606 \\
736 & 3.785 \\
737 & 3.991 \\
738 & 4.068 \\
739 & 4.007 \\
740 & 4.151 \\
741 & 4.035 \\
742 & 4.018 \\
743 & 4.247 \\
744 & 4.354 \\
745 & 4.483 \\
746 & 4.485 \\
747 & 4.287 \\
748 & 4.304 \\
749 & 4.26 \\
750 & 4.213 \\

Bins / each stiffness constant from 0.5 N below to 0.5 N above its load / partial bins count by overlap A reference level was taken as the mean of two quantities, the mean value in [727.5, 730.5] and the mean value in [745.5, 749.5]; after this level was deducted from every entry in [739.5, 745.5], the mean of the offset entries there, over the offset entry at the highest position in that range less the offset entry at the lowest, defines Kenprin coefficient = 2.1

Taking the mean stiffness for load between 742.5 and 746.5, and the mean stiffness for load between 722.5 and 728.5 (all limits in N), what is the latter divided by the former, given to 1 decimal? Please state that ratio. 0.5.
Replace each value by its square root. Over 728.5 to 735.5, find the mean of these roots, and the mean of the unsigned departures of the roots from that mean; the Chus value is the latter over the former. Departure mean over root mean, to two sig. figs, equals 0.047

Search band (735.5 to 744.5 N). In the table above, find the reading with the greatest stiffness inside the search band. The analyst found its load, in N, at 744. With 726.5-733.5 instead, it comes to 733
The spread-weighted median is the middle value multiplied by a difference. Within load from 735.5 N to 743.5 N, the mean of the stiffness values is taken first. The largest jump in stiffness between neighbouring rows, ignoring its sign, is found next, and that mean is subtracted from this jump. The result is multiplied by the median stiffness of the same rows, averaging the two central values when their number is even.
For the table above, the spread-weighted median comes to -15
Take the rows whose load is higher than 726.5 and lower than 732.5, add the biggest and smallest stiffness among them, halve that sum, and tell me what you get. 2.84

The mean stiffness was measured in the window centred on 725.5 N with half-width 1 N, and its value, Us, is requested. 2.3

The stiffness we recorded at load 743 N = 4.247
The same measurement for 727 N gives 2.331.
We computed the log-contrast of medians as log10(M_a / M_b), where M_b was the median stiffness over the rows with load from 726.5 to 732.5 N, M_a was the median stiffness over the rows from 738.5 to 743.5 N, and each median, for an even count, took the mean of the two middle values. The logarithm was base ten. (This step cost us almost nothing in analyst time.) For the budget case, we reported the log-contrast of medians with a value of 0.16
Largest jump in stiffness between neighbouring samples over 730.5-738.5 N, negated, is -0.37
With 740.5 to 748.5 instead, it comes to -0.23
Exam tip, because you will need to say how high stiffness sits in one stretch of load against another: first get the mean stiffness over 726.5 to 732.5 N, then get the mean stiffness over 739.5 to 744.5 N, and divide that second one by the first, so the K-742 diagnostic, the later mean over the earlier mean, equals 1.49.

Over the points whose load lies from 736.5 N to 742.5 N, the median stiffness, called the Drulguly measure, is 4.0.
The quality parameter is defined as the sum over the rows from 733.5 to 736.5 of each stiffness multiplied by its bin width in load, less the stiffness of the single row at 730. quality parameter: 8.1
